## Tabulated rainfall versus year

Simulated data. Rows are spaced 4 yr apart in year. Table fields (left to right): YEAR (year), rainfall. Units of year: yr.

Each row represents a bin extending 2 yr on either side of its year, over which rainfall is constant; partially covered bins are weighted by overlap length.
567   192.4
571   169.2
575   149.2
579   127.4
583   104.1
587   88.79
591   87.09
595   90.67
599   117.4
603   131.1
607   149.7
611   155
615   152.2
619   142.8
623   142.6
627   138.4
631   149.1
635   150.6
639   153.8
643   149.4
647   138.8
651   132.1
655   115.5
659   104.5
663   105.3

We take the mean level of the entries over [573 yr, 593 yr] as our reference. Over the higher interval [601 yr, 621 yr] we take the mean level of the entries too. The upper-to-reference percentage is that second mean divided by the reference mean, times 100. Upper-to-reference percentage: 131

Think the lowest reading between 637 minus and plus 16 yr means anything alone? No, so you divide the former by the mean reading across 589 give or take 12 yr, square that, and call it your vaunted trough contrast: 1.66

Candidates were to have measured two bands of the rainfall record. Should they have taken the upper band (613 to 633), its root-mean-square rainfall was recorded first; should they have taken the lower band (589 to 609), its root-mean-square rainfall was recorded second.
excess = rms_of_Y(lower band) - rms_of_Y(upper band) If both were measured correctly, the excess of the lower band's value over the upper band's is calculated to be -27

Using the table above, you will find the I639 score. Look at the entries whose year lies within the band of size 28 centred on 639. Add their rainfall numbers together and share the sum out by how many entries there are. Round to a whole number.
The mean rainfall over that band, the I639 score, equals 145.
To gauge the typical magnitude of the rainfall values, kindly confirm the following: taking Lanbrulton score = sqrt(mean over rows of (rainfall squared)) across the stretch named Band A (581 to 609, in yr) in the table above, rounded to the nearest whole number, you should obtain 112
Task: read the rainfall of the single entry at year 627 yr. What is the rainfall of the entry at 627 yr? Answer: 138.4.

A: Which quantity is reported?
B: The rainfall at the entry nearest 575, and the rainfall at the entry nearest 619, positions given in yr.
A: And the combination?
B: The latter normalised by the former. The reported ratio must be 1.0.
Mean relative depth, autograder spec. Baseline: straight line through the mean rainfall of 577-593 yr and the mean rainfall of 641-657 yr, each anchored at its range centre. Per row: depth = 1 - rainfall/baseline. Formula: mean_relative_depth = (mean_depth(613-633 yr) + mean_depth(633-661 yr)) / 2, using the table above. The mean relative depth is -0.11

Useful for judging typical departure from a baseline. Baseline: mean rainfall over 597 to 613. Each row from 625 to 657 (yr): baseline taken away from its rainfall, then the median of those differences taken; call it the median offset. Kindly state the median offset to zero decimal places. 6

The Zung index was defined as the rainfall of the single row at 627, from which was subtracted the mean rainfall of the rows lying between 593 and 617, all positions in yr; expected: 6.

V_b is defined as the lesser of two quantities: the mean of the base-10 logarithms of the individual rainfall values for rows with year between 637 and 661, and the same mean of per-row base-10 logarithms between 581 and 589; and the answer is 1.983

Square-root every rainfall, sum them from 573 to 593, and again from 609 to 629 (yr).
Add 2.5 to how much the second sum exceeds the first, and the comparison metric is 10.5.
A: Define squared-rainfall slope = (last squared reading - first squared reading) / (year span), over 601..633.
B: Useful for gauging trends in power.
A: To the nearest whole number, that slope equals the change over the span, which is 180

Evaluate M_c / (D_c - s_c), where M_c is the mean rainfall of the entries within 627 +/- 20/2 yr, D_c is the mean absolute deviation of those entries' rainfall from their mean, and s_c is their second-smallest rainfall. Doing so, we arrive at -1.04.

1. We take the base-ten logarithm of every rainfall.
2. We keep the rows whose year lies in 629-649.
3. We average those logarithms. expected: 2.17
